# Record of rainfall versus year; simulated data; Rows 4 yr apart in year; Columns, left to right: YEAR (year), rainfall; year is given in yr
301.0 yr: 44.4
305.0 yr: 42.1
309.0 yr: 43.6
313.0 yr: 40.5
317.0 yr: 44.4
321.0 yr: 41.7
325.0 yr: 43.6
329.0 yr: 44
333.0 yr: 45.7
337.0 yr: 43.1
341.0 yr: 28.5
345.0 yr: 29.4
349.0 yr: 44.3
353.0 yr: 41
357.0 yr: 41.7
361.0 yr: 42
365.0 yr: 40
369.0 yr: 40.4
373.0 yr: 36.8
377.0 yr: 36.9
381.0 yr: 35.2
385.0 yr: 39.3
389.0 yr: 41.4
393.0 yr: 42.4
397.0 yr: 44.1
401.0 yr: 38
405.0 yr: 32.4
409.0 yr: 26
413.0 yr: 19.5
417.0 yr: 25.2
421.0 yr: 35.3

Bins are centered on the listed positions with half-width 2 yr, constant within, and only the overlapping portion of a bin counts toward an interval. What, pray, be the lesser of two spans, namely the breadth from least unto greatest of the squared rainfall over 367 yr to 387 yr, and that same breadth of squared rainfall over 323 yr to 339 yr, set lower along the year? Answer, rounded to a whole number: 231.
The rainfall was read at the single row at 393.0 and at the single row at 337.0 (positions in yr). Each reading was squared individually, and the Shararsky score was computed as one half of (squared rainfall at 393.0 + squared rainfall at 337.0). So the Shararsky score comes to 1828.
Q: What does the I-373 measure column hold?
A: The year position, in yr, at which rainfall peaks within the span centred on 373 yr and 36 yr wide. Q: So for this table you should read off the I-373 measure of 361.0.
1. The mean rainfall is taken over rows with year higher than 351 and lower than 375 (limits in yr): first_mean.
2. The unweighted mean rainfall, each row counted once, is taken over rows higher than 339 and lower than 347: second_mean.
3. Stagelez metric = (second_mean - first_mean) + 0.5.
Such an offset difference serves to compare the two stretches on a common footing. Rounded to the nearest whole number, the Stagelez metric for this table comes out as -11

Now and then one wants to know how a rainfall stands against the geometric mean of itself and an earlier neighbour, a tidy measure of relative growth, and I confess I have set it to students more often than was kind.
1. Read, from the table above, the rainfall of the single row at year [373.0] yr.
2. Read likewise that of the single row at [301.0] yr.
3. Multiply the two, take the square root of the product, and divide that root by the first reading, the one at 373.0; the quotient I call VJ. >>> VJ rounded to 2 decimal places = 1.10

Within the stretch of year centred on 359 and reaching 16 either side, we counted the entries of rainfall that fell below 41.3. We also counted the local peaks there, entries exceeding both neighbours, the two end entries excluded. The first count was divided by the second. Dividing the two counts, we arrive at 1.7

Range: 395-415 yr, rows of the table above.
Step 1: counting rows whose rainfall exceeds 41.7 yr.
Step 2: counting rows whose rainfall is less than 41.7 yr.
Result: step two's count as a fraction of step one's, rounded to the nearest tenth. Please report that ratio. 4.0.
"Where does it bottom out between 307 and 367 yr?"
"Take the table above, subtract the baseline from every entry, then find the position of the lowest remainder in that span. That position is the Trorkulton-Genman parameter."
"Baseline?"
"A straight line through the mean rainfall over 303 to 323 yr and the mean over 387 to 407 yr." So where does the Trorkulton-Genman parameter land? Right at 341.0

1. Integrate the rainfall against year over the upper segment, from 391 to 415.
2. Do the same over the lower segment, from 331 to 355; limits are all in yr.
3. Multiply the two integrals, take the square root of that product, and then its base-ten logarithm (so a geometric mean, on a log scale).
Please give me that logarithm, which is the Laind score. 2.94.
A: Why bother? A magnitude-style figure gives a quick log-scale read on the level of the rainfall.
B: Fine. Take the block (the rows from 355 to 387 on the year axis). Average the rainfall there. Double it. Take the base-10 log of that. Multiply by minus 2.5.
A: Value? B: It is -4.73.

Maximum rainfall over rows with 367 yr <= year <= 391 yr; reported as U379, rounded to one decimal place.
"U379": 41.4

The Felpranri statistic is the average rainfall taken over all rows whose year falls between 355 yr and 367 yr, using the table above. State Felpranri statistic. 41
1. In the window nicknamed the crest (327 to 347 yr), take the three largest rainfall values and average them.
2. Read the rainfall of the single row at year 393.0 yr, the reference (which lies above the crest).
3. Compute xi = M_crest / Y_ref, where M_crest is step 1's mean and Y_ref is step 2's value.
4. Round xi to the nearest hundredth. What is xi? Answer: 1.04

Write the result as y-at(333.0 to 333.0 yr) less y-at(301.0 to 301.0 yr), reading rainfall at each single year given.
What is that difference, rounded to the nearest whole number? 1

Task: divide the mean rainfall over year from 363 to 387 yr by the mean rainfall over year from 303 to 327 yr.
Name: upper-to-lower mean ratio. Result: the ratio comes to 0.89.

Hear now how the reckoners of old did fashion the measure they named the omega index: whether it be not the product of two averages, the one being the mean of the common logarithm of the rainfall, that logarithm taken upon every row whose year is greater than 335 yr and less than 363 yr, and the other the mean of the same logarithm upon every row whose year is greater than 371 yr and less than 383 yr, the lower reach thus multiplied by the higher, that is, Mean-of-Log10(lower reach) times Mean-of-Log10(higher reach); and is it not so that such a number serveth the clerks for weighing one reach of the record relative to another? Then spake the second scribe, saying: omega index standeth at 2.46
